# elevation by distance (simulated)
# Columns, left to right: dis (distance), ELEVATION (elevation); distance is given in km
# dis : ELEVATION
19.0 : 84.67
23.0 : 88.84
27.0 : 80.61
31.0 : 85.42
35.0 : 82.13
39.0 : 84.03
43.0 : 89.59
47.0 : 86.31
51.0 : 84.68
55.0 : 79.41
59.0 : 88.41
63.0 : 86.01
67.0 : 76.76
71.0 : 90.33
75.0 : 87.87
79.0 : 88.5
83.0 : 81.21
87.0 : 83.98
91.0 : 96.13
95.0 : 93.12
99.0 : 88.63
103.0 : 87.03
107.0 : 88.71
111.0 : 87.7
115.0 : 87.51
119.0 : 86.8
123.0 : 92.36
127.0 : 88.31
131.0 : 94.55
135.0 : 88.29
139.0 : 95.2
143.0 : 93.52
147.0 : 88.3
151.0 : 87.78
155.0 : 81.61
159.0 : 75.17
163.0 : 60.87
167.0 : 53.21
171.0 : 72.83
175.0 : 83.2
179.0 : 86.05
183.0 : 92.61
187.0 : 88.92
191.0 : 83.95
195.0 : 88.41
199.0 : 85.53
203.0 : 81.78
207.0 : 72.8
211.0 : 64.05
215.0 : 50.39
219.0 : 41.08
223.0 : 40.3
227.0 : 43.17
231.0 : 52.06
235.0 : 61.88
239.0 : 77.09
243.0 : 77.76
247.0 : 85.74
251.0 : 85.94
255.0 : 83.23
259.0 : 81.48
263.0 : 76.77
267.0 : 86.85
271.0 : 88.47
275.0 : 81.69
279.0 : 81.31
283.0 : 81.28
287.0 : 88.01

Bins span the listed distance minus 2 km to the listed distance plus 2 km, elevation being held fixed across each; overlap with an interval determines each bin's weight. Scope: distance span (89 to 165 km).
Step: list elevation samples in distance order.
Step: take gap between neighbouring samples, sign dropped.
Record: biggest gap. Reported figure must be 14.3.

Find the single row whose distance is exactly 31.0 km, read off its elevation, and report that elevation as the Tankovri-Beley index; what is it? 85.42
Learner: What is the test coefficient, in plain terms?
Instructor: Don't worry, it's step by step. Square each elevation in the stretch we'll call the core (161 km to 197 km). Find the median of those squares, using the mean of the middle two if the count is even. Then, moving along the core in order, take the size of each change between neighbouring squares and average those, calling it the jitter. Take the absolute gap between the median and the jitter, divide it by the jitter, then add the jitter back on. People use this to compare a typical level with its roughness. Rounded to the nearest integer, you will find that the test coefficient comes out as 1120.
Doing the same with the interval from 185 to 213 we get 897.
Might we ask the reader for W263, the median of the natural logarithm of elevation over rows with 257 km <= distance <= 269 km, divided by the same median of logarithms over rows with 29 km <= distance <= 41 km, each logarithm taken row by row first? 0.99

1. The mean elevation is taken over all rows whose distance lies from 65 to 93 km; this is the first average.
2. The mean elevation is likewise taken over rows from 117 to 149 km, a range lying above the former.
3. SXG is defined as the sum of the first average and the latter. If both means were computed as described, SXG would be 177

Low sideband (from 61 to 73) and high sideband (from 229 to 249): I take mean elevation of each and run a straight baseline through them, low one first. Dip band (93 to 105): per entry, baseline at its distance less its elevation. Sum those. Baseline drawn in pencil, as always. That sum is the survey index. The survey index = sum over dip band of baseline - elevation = -23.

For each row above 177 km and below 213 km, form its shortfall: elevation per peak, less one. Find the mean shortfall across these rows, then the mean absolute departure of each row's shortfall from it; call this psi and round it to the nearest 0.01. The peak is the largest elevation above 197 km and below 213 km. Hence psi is 0.08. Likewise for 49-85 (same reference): 0.04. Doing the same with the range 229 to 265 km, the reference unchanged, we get 0.10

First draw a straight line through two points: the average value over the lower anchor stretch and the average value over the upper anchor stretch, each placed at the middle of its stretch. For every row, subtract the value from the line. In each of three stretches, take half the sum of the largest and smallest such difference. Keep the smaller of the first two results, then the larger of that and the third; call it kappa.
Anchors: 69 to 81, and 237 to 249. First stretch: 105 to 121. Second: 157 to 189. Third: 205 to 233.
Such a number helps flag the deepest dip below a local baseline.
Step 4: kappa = 25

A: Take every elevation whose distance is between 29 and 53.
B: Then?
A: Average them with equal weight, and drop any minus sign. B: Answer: 85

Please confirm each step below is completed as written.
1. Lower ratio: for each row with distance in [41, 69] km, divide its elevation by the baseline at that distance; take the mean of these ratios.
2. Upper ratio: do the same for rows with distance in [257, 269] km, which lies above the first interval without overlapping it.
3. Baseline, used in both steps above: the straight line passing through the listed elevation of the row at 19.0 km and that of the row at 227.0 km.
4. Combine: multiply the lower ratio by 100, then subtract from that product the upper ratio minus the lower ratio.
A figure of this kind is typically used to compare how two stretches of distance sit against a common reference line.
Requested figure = 108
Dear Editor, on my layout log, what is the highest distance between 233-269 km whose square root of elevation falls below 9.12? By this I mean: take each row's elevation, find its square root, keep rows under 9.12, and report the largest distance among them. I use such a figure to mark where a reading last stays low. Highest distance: 263.0 km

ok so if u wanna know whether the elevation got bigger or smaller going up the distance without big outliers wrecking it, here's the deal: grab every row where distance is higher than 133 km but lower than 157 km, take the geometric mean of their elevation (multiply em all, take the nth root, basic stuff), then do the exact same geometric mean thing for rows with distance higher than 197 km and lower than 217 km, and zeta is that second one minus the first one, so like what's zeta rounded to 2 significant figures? -19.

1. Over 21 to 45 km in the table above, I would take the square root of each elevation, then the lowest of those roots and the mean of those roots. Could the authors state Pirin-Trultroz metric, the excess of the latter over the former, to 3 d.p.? 0.245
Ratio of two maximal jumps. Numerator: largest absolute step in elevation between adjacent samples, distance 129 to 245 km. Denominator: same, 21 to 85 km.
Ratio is 1.446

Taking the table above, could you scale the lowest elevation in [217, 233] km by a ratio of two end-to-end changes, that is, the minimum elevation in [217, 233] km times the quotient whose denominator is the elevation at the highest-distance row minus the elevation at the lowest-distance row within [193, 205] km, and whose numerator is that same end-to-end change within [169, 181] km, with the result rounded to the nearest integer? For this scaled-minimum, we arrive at -80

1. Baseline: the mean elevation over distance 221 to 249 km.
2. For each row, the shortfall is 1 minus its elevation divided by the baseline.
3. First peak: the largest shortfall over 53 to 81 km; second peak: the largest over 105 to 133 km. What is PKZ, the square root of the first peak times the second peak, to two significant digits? 0.30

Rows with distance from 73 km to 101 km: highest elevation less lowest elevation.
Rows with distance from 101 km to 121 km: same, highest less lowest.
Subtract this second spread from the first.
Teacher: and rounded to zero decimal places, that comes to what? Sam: 13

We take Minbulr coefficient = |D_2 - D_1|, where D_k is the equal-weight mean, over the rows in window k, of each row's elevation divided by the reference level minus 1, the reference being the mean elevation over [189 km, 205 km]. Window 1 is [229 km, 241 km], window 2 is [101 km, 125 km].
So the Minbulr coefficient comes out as 0.29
